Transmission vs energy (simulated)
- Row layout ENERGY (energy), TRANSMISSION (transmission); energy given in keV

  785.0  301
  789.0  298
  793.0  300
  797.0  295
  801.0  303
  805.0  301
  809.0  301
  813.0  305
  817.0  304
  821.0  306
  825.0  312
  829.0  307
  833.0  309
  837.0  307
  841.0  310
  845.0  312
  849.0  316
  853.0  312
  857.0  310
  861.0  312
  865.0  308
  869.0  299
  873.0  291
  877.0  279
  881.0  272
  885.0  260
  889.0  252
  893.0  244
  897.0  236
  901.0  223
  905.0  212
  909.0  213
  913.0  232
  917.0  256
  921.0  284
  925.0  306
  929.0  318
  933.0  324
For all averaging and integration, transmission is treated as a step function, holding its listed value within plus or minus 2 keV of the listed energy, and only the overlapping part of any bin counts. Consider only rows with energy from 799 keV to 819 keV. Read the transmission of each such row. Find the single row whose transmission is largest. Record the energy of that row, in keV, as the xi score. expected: 813.0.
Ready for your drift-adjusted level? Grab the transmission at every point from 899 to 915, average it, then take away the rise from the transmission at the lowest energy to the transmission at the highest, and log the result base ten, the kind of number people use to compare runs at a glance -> 2.324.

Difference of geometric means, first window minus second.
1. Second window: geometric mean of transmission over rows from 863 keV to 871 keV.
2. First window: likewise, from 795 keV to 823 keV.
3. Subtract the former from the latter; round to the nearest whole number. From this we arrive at -1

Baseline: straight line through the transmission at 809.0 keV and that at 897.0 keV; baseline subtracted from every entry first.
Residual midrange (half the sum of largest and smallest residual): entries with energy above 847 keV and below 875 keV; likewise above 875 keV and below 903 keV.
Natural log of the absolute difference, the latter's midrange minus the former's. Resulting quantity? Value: 3.53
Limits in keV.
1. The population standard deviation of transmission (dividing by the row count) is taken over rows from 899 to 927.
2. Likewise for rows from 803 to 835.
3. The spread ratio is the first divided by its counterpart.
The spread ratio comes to 9.6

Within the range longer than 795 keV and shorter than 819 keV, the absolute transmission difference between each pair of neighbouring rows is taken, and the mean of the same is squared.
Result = 9.0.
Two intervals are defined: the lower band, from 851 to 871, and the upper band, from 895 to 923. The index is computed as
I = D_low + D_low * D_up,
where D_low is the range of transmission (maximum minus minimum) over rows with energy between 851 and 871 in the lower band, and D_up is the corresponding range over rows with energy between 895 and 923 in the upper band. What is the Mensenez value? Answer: 949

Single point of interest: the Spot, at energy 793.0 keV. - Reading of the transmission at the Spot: 300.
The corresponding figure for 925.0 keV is 306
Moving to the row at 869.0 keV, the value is 299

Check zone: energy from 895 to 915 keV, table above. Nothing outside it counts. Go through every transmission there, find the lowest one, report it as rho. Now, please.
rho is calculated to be 212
